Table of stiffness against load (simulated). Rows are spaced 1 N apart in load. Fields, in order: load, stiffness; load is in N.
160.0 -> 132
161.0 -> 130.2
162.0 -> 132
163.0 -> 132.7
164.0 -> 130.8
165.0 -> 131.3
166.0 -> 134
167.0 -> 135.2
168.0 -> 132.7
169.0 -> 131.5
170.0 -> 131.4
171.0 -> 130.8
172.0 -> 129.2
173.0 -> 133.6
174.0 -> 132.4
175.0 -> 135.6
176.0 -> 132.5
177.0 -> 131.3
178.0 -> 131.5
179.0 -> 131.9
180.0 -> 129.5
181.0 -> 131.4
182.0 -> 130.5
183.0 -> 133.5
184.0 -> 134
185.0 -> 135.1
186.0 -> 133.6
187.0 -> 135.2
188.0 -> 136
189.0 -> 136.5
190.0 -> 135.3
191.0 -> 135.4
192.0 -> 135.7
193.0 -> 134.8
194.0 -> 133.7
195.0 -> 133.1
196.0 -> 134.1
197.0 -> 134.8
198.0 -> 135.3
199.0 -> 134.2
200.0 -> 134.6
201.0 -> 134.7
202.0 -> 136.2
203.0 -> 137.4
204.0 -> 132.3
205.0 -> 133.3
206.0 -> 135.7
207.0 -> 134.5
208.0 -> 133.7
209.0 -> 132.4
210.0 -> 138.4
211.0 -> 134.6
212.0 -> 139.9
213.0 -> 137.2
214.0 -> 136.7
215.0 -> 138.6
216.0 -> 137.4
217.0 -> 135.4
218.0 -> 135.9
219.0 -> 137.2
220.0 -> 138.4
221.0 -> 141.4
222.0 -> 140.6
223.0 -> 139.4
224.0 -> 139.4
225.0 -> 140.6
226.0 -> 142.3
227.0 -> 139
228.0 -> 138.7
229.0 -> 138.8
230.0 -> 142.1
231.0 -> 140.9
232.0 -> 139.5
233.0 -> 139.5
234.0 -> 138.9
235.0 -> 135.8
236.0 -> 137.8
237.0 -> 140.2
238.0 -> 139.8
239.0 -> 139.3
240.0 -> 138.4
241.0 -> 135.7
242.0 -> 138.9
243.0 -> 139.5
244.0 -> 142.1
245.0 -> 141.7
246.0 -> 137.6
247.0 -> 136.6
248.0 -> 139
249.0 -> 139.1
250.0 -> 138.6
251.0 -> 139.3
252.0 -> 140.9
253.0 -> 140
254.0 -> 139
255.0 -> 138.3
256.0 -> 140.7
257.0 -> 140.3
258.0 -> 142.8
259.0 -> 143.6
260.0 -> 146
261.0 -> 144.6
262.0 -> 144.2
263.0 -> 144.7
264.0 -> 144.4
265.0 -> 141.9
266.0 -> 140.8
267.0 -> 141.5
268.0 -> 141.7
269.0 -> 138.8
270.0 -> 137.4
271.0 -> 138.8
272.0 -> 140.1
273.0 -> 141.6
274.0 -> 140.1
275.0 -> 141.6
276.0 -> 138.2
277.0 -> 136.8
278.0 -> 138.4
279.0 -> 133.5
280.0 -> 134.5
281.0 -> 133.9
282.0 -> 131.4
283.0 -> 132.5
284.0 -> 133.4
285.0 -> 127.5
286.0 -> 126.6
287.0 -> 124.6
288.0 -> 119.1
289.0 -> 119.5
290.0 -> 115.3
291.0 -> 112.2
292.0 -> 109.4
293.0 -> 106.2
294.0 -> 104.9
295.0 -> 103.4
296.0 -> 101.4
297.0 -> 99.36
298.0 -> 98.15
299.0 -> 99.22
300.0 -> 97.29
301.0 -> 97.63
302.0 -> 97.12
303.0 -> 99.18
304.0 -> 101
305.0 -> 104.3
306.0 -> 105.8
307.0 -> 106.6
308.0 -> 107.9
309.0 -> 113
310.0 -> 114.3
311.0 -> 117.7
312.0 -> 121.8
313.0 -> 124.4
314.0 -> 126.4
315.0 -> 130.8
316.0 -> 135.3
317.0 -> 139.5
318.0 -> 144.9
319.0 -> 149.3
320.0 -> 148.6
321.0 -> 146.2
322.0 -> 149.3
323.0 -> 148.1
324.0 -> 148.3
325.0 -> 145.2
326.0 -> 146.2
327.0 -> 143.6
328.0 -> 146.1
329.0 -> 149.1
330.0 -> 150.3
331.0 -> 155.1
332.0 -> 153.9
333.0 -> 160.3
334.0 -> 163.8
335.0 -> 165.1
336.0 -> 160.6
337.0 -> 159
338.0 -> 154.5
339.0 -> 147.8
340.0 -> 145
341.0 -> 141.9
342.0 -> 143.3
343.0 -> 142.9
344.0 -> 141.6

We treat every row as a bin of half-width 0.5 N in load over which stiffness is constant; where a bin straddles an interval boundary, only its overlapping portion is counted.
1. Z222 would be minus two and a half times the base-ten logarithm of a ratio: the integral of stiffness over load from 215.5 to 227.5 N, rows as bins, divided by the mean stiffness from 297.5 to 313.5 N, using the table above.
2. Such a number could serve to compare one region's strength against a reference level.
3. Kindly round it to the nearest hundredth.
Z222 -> -2.99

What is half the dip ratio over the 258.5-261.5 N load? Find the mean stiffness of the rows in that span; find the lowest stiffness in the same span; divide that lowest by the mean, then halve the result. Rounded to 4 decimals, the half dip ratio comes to 0.4961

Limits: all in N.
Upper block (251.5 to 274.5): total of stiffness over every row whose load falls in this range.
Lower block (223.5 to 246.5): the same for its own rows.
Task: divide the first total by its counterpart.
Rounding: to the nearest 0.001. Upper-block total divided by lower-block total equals 1.014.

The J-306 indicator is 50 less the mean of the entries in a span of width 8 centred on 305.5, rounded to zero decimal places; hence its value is -54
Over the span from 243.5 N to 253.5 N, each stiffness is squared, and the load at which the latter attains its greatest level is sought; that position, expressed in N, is 244.0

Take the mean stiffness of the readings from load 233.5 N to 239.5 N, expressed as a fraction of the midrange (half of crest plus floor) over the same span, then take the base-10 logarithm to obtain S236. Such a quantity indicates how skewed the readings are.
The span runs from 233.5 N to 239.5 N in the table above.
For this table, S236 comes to 0.0020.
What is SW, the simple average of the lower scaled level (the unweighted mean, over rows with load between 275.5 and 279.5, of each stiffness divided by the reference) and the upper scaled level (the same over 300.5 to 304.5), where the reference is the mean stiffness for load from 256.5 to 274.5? 0.830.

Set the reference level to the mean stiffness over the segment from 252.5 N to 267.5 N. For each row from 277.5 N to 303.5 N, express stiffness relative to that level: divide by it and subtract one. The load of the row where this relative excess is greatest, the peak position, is 278.0 N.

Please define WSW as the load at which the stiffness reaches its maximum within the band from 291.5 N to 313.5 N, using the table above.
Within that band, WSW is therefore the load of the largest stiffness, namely 313.0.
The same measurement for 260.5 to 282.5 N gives 263.0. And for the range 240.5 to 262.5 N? 260.0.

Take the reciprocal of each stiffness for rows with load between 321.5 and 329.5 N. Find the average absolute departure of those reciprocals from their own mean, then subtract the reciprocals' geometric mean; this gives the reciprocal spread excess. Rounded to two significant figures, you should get -0.0067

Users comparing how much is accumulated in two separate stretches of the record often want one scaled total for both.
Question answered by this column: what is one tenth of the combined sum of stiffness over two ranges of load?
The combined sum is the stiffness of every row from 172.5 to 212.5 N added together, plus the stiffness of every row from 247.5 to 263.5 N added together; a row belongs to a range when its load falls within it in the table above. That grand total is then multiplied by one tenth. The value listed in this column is 763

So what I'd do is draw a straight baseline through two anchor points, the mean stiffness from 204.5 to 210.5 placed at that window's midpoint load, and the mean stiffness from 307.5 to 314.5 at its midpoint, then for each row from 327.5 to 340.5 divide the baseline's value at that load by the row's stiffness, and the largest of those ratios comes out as 0.79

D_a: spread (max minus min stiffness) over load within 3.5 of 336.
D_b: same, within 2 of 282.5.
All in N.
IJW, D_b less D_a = -15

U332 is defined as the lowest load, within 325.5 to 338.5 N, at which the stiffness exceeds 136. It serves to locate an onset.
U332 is 326.0 N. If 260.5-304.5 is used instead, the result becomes 261.0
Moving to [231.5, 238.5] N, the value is 232.0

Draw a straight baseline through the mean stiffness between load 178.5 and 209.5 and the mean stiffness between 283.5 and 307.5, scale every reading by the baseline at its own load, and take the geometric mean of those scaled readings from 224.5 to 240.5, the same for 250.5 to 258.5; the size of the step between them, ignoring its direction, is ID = 0.058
